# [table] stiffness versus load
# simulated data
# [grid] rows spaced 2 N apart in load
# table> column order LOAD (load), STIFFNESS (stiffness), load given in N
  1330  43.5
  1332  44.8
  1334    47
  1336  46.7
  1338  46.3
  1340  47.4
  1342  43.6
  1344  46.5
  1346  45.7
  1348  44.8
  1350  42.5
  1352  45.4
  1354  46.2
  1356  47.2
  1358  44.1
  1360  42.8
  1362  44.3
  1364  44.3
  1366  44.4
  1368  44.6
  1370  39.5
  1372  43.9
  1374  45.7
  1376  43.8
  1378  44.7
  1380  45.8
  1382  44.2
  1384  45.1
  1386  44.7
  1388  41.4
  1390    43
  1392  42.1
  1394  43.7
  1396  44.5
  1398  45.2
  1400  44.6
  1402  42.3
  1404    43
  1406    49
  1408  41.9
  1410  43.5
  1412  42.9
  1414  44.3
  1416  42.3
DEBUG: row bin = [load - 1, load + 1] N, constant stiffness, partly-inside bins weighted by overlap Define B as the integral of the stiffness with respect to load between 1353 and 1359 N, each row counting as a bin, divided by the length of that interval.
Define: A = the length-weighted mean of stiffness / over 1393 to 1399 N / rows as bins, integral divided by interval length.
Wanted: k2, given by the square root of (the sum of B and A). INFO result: 9.50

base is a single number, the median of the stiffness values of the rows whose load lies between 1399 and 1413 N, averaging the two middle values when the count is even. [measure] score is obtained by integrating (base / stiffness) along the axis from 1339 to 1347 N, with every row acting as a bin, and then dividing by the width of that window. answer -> 0.94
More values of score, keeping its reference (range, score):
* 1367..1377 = 0.99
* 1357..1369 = 0.98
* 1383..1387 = 0.96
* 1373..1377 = 0.96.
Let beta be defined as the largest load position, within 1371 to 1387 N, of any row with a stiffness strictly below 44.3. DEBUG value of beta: 1382 N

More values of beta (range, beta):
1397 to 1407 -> 1404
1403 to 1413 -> 1412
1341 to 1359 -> 1358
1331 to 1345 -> 1342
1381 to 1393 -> 1392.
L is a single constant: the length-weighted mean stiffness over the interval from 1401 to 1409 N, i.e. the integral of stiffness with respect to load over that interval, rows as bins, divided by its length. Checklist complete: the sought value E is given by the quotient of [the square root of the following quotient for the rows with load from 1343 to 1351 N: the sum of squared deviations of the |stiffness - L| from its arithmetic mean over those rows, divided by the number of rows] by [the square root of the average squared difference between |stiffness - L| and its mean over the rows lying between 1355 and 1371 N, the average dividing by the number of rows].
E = 0.4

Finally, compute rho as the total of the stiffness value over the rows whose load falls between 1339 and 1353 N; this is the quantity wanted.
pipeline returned 316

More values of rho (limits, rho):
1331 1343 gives 276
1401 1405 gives 85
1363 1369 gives 133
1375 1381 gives 134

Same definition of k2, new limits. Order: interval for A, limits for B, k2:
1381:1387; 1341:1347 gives 9.48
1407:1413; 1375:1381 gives 9.36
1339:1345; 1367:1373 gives 9.41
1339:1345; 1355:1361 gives 9.51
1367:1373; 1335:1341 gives 9.46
